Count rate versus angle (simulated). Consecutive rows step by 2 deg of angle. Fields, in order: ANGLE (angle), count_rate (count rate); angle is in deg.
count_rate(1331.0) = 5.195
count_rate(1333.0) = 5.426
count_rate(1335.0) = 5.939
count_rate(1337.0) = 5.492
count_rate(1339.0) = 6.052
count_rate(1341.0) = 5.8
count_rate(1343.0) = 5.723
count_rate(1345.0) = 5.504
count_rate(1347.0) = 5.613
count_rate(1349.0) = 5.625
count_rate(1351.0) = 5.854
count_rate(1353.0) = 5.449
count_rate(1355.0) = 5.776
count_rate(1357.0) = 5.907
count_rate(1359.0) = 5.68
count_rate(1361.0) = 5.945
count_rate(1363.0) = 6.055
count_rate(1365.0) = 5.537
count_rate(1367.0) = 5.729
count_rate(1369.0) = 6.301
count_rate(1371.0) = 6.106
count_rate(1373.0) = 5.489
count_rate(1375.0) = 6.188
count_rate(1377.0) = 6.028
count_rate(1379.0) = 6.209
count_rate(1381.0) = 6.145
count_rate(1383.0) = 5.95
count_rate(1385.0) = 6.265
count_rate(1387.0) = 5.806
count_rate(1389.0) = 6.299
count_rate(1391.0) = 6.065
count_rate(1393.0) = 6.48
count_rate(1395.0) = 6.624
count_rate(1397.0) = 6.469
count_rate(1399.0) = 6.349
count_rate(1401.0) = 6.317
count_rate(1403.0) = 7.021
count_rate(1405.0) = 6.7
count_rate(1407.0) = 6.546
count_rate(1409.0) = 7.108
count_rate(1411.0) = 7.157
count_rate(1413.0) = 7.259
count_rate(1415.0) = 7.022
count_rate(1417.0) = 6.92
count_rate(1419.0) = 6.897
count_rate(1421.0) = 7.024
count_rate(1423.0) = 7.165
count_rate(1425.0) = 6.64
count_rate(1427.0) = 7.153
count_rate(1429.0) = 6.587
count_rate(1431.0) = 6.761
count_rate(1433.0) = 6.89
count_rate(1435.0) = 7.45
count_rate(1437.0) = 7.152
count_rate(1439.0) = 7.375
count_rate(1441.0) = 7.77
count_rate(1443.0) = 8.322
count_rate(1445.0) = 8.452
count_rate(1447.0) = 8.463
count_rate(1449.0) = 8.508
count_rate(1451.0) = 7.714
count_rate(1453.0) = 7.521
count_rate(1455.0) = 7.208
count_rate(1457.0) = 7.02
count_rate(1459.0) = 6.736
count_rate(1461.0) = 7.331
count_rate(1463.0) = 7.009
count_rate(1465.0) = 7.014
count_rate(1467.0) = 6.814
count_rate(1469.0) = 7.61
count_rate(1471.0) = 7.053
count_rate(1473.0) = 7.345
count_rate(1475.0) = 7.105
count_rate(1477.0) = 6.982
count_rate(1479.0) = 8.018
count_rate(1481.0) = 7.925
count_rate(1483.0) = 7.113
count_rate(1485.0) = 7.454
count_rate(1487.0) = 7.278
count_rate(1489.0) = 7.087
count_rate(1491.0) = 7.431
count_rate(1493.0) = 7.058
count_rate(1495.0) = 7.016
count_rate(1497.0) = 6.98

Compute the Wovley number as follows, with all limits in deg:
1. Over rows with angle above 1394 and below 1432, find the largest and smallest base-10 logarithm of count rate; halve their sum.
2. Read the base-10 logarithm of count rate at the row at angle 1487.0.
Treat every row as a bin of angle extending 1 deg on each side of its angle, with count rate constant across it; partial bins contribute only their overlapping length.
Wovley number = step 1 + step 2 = 1.69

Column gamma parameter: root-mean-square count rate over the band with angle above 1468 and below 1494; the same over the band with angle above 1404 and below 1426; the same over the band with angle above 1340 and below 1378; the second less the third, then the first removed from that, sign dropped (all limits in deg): 6.2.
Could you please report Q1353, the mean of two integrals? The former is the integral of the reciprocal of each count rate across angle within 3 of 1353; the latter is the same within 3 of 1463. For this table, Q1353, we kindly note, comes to 0.949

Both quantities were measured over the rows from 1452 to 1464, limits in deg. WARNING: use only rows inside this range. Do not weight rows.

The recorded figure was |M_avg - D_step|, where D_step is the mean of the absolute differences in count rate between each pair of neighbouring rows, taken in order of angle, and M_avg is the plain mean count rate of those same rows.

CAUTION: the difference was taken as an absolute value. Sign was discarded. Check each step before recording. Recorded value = 6.8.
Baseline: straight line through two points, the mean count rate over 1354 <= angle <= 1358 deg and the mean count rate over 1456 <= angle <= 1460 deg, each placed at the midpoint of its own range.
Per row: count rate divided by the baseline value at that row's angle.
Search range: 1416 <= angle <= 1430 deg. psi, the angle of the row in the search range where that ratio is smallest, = 1429.0 deg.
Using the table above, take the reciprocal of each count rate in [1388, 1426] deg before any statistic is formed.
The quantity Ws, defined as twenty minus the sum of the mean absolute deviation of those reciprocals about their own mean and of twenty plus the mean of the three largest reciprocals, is -0.167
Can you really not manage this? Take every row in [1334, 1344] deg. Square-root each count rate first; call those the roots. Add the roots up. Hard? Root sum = 12.0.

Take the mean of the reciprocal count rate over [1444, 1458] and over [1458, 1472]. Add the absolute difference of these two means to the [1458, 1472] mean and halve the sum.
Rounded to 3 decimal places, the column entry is 0.077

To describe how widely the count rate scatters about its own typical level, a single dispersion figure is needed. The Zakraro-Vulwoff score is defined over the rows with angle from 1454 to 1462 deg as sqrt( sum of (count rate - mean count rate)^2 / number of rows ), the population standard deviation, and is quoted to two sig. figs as 0.22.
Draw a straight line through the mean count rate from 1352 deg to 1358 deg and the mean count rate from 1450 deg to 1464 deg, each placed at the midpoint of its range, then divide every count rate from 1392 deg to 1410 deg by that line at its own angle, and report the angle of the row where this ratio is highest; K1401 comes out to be 1403.0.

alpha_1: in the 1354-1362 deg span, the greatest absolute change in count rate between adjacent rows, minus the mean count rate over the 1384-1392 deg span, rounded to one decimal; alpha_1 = -5.8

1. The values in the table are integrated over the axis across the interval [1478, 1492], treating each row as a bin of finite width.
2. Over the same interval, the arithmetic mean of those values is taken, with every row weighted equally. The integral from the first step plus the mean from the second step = 112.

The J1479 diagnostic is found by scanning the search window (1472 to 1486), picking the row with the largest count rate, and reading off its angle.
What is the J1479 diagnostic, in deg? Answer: 1479.0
